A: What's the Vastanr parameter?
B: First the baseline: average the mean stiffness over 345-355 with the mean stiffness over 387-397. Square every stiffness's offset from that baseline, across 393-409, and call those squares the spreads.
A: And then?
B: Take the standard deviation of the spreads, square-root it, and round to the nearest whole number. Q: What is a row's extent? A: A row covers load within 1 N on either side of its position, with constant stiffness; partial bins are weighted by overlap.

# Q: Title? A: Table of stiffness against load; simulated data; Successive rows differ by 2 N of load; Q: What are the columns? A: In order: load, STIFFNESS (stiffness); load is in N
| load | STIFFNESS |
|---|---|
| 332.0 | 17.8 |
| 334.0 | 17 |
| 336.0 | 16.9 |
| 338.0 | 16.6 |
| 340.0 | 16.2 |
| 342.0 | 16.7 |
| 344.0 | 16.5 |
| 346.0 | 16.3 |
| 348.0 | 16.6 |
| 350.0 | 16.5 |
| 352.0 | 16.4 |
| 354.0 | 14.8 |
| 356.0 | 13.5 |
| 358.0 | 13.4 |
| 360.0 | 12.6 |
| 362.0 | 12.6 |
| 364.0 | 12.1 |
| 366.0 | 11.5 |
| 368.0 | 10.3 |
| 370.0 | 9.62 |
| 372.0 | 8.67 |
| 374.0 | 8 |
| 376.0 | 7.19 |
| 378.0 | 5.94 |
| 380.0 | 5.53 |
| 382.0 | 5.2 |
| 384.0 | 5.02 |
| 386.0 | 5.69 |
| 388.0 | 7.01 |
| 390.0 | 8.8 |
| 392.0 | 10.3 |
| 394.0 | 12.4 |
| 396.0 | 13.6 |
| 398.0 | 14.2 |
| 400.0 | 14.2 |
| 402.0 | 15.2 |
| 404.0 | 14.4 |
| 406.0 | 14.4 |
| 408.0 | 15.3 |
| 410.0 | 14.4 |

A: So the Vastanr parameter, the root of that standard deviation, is 1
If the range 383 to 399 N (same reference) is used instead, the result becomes 5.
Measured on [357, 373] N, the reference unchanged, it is 3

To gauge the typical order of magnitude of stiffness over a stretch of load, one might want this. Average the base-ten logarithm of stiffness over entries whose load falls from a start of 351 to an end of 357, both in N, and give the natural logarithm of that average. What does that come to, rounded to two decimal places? 0.16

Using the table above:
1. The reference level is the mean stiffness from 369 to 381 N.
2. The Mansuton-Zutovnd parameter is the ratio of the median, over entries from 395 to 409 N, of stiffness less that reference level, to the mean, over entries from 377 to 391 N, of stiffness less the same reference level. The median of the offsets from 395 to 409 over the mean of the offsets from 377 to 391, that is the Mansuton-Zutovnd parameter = -5.2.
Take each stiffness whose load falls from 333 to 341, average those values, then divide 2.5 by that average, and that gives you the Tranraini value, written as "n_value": 0.15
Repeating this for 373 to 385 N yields 0.41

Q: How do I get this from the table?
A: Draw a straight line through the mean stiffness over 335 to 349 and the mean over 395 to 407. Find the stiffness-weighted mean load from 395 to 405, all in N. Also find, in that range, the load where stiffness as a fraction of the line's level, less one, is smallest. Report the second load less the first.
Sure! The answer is -4.1 N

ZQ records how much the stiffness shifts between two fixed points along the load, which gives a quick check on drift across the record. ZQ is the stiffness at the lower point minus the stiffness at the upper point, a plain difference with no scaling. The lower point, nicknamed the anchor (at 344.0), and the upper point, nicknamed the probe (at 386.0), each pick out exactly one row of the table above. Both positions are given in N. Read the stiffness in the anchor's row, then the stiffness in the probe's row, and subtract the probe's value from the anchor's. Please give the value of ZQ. 11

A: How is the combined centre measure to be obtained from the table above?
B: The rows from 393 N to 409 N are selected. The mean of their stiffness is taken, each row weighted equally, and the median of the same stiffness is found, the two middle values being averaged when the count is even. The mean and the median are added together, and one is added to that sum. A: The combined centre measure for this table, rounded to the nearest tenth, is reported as 29.5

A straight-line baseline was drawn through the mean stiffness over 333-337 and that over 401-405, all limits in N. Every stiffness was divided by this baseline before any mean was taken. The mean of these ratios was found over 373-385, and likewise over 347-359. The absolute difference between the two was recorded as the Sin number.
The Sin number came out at 0.53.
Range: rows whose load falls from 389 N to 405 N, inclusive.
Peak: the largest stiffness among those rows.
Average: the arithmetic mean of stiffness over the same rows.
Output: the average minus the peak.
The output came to -2.3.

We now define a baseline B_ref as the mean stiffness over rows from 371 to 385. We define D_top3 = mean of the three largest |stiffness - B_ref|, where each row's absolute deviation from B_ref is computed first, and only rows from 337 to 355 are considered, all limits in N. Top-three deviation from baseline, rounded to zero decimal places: 10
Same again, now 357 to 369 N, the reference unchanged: 6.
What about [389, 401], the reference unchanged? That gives 7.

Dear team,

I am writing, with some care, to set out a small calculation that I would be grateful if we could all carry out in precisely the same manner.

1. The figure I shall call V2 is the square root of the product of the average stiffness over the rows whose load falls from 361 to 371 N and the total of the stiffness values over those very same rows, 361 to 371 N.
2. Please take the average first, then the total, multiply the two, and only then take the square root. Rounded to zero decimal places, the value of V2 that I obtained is 25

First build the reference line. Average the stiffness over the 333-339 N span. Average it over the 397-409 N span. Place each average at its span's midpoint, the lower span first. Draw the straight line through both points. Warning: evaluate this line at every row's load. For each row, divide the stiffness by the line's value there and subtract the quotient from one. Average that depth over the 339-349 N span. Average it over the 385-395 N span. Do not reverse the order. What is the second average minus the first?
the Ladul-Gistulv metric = 0.40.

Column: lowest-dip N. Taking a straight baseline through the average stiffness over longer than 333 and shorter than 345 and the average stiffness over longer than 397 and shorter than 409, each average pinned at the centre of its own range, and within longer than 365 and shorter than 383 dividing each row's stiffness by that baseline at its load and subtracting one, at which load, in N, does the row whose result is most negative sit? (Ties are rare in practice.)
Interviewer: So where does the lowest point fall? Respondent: 382.0 N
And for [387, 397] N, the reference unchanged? 388.0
